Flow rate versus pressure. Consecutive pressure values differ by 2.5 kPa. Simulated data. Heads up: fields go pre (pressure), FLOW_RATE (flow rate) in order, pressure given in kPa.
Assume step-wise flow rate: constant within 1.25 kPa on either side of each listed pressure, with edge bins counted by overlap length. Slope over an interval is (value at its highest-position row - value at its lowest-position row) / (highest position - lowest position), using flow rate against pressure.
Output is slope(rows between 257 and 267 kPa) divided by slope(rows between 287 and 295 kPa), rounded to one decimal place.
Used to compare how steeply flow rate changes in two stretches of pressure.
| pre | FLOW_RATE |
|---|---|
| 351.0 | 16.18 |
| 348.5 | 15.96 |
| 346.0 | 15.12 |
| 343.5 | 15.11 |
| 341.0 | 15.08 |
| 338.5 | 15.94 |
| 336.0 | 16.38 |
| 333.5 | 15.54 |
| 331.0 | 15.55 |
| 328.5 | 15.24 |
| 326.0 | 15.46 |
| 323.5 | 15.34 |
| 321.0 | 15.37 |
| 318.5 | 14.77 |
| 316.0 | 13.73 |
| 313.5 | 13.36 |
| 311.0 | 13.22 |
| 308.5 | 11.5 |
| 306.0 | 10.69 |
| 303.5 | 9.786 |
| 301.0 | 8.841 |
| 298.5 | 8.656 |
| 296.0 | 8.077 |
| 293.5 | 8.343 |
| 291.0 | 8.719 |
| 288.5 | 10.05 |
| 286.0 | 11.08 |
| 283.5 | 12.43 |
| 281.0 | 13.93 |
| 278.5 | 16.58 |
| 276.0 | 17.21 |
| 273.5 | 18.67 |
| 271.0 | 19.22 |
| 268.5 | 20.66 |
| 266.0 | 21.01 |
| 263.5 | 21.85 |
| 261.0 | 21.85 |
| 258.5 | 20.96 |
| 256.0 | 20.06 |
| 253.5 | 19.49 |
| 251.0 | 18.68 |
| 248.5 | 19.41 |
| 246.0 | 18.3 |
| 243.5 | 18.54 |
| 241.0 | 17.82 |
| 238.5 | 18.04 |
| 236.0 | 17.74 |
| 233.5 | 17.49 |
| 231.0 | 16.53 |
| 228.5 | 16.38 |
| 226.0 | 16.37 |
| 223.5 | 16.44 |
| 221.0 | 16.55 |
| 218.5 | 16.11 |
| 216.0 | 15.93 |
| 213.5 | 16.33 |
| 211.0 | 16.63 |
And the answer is 0.0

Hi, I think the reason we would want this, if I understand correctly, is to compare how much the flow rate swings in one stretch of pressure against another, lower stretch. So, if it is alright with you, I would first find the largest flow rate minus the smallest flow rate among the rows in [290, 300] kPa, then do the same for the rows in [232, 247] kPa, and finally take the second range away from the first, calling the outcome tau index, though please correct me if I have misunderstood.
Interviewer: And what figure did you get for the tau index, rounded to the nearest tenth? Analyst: -0.4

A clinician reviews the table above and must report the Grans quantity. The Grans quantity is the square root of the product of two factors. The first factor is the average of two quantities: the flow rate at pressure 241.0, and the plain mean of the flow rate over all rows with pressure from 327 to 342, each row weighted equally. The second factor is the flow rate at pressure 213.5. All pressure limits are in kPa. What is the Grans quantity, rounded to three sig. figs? 16.5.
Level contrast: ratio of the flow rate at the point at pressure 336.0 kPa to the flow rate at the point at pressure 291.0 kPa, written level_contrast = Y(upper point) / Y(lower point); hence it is 1.88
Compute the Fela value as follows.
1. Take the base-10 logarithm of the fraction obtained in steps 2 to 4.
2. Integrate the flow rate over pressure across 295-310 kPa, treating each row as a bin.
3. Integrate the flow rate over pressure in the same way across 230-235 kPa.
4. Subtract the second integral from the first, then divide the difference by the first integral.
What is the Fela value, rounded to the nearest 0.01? -0.39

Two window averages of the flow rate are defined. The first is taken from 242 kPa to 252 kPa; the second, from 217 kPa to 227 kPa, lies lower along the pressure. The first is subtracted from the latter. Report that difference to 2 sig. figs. -2.4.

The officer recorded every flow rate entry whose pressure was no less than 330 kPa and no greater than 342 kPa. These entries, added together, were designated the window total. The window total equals 78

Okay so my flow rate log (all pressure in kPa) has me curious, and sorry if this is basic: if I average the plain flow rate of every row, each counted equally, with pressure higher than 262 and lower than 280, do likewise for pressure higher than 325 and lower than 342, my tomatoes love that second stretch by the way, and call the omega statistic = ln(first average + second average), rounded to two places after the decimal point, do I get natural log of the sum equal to 3.55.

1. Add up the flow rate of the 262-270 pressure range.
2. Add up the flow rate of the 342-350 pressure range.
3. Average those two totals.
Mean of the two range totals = 55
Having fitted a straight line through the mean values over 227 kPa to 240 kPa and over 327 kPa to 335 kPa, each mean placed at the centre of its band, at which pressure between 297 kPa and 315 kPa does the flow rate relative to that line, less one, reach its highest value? 313.5 kPa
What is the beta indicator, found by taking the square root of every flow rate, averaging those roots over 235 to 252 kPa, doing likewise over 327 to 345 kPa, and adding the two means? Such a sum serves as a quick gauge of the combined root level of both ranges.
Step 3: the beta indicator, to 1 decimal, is 8.2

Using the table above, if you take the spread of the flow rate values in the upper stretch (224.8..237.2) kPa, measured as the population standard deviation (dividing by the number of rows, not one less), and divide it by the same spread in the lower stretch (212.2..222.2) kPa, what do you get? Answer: 2.5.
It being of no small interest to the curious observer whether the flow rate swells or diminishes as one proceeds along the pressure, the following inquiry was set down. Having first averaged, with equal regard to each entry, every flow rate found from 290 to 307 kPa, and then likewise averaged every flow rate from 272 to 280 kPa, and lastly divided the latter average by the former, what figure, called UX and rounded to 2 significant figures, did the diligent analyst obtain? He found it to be 1.9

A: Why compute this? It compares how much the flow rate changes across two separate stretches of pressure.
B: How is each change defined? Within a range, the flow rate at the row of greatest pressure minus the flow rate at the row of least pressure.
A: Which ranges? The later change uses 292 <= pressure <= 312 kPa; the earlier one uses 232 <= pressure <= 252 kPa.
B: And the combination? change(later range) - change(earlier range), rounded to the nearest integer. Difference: 4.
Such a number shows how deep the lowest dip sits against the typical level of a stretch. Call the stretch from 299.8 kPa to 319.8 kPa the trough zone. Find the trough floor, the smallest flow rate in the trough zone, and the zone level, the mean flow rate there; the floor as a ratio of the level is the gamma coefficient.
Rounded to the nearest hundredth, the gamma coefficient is 0.74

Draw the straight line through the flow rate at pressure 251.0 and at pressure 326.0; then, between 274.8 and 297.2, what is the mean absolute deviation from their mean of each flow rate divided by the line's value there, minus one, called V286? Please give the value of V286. 0.156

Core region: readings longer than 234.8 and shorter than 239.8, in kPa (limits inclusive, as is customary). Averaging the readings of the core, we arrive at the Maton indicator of 18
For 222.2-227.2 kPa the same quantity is 16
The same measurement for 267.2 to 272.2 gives 20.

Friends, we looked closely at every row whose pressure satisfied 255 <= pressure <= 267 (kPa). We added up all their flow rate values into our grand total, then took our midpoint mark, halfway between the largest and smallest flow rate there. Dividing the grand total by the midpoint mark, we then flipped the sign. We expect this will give -5.05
